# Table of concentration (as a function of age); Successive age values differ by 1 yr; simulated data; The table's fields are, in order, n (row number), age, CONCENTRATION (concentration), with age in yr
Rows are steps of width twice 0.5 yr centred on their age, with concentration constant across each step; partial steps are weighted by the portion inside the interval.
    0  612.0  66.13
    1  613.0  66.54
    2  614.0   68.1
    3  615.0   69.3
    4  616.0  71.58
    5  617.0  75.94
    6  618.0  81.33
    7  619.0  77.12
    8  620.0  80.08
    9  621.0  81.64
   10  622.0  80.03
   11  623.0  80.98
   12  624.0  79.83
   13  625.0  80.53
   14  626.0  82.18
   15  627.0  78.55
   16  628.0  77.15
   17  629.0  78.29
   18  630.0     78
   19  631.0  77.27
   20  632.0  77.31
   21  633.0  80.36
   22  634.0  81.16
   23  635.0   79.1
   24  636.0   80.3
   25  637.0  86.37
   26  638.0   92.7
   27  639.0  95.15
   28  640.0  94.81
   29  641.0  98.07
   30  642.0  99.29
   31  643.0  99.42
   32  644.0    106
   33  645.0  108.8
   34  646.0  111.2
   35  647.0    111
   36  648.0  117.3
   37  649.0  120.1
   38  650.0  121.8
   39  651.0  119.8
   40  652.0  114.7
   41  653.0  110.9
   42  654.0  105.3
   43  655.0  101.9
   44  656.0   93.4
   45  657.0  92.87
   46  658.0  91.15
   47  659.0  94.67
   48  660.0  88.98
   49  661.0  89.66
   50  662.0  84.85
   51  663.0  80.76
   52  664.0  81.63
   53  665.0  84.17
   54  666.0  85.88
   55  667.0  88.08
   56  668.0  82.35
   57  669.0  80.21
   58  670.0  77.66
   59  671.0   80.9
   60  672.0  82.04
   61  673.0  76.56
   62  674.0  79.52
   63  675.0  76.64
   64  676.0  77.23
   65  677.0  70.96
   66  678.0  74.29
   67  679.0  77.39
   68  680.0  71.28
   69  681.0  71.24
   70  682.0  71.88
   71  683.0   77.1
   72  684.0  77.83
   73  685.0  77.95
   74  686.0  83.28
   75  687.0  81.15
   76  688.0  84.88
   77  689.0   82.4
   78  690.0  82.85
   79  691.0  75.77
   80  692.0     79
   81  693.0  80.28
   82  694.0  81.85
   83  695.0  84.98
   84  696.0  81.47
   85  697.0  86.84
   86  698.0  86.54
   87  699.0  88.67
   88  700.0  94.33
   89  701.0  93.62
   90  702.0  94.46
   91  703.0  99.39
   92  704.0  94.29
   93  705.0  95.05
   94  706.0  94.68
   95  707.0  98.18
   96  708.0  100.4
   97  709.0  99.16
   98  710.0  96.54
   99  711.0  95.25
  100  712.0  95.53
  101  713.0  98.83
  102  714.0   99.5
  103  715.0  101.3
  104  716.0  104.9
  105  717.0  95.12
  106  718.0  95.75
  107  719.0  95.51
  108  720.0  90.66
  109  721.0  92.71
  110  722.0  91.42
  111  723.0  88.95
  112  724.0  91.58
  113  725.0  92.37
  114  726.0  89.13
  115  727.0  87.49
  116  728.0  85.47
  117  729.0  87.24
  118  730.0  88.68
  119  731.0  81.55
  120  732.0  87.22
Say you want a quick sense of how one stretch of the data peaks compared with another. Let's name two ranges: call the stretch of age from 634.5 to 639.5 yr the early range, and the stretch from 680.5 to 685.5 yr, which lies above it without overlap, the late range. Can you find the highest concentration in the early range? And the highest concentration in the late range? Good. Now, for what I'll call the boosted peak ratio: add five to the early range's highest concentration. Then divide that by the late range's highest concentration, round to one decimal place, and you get 1.3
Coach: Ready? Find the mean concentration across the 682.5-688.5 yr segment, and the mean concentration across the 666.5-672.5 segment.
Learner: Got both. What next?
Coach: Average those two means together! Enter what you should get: 81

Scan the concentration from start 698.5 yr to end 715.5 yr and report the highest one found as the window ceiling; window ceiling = 101.3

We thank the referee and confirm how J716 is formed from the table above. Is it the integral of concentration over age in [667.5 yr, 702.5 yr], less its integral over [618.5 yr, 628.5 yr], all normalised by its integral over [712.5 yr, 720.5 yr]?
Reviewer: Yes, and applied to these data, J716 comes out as 2.59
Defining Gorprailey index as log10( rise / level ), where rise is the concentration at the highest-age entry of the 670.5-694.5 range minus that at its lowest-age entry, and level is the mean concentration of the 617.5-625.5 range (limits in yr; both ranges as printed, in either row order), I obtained -1.9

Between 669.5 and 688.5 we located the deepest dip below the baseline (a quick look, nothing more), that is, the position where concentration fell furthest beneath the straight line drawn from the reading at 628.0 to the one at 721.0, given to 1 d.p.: 681.0 yr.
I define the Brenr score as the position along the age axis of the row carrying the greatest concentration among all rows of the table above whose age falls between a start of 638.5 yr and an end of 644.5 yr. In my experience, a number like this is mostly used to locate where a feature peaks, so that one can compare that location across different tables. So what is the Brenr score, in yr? 644.0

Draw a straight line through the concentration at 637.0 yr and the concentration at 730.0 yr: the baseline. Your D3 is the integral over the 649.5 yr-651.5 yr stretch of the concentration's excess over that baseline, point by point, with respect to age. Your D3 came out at 68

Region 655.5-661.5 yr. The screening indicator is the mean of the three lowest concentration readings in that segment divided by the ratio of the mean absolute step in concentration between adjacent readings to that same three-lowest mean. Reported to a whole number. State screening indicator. 3331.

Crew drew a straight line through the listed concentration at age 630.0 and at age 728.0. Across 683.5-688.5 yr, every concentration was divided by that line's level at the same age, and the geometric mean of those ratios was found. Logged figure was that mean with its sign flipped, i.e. -0.98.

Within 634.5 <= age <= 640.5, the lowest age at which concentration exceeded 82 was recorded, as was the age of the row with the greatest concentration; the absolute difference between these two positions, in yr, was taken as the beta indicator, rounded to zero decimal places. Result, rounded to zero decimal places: 2 yr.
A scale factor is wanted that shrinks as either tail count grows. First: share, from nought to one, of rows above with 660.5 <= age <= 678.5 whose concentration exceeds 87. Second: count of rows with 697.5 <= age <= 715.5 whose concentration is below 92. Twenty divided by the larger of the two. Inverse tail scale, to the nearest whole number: 10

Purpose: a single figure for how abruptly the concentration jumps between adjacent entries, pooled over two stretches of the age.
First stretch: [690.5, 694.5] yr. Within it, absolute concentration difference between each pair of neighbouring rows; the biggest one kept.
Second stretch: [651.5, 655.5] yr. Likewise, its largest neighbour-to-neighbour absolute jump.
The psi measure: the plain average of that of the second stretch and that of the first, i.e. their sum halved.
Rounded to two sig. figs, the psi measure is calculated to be 4.4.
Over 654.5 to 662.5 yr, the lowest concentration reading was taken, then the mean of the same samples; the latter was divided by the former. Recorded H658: 1.09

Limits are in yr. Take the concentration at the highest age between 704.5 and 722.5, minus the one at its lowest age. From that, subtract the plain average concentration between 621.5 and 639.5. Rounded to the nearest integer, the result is -85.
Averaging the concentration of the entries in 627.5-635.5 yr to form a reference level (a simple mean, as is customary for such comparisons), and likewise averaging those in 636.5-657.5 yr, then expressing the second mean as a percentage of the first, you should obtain 133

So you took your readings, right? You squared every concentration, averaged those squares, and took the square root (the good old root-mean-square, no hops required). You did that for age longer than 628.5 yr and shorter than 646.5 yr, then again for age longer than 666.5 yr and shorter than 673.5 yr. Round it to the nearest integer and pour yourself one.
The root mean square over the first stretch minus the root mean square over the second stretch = 10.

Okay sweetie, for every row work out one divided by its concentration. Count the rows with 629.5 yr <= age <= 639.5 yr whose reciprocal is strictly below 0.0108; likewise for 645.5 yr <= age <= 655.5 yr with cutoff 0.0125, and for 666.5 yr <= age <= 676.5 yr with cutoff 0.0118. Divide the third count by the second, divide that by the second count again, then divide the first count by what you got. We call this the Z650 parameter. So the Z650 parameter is 200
